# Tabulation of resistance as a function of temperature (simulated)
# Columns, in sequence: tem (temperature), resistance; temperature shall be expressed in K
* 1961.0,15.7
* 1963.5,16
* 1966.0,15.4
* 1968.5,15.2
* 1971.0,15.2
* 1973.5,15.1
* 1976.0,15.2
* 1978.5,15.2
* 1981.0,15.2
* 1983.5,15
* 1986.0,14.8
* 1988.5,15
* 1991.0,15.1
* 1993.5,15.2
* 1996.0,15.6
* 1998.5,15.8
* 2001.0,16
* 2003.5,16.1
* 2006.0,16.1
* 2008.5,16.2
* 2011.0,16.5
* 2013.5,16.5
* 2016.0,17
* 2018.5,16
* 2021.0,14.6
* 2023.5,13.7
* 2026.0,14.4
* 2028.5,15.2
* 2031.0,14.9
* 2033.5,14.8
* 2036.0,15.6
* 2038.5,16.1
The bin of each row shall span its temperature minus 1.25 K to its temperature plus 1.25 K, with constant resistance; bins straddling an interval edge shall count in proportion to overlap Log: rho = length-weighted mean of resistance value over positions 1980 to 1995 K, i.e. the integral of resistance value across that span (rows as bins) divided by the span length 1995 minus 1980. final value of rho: 15.06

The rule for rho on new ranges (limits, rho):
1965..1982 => 15.21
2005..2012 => 16.26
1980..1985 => 15.08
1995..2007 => 15.92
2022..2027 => 14.06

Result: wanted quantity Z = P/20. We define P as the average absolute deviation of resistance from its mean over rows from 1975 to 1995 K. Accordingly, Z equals 0.0058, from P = 0.12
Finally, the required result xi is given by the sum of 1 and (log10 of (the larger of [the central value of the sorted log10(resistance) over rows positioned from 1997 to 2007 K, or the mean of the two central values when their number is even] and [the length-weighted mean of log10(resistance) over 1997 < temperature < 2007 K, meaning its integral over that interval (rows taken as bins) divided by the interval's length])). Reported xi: 1.08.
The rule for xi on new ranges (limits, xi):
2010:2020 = 1.09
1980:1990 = 1.07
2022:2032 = 1.07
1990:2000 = 1.08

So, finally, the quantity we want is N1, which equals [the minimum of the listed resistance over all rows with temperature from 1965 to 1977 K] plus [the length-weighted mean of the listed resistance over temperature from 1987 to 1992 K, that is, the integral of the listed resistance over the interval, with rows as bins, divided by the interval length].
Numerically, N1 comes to 30.1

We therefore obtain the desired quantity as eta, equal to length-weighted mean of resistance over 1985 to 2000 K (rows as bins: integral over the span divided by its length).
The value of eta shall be 15.3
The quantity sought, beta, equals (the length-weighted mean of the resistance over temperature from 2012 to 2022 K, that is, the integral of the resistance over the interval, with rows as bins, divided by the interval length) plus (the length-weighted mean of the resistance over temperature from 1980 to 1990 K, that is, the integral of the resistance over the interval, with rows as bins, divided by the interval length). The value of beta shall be 31.1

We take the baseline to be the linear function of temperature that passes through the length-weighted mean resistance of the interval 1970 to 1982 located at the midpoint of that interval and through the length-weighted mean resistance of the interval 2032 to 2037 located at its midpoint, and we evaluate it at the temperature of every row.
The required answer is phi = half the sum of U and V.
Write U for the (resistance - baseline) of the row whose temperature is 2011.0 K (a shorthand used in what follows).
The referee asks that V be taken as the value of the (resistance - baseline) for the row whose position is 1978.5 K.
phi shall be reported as 0.68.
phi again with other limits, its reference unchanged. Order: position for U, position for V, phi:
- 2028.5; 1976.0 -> 0.03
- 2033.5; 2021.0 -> -0.47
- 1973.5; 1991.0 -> -0.08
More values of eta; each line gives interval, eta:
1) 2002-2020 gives 16.3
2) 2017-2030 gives 14.8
